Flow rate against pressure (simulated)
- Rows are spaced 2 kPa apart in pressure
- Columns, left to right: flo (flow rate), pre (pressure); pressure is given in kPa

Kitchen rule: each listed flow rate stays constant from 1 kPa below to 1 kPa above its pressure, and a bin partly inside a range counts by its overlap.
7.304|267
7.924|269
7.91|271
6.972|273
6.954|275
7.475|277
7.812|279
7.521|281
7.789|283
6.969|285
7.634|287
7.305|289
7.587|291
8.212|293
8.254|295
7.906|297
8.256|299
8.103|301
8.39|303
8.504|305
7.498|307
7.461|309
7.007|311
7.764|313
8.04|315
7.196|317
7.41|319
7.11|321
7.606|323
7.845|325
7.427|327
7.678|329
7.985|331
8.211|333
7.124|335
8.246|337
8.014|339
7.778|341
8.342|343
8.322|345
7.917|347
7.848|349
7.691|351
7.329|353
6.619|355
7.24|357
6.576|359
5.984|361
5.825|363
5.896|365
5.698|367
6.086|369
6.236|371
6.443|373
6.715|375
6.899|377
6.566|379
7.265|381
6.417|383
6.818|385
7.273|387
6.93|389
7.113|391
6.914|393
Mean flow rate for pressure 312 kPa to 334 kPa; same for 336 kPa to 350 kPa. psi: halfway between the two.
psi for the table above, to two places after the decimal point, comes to 7.86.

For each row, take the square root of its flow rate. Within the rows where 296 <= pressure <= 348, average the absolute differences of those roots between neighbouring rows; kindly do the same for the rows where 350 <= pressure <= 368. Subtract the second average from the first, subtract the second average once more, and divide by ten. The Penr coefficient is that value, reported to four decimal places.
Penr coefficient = -0.0088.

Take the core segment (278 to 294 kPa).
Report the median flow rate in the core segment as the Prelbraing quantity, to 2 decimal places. 7.61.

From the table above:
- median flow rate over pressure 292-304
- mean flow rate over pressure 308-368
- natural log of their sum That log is 2.75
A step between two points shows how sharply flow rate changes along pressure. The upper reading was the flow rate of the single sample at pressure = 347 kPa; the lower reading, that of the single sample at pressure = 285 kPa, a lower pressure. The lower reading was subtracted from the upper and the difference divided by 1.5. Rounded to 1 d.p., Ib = 0.6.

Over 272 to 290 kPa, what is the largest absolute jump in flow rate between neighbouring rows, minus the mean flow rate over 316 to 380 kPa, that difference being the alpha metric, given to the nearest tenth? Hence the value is -6.4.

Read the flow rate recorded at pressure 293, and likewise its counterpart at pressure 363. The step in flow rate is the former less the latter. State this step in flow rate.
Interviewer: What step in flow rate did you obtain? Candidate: 2.4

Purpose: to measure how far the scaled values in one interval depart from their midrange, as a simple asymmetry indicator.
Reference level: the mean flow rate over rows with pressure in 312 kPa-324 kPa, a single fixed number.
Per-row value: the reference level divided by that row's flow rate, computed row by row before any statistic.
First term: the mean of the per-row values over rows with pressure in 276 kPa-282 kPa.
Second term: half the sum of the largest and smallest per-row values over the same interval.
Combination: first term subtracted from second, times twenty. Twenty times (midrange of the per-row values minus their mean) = -0.10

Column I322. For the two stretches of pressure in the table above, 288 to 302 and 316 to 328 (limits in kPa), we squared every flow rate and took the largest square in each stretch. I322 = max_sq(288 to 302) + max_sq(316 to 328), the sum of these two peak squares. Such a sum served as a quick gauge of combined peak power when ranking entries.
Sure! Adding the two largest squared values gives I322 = 130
